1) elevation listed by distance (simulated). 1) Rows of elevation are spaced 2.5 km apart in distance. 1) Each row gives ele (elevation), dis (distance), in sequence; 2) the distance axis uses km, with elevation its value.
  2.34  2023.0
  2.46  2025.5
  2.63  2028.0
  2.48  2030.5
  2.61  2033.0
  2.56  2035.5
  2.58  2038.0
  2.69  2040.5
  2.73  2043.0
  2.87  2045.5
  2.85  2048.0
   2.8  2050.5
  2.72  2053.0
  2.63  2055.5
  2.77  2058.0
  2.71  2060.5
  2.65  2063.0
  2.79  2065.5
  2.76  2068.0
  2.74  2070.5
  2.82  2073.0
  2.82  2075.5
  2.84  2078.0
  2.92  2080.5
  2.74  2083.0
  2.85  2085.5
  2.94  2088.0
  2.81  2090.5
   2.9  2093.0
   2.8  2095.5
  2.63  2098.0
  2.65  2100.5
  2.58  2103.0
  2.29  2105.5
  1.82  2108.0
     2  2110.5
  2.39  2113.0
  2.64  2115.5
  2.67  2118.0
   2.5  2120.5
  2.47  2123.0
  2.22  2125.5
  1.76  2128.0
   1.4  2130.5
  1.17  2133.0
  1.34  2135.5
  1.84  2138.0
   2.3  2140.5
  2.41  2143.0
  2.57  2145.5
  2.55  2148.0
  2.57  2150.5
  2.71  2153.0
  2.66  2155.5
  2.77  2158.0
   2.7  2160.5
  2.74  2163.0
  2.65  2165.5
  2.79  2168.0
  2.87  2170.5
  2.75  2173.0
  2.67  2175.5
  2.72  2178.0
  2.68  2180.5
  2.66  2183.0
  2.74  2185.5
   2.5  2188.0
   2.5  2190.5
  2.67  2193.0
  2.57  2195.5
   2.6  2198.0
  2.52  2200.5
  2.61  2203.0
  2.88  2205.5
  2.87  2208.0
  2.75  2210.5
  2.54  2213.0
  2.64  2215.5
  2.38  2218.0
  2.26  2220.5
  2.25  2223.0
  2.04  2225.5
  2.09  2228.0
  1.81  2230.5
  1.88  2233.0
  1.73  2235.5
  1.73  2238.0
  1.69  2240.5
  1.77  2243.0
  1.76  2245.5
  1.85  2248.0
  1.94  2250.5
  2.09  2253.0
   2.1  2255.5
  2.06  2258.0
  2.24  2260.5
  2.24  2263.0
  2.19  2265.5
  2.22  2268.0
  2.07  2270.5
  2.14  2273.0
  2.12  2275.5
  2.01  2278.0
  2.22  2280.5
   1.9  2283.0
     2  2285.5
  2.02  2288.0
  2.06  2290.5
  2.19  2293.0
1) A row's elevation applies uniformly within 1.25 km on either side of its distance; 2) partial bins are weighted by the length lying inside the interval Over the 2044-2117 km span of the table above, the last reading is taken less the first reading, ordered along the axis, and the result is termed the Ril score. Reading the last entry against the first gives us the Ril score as -0.23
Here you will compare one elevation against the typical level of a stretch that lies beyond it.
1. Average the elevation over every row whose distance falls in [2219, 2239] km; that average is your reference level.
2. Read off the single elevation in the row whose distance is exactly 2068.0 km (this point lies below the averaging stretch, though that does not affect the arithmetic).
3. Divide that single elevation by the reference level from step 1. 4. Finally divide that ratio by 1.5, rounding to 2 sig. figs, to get 0.93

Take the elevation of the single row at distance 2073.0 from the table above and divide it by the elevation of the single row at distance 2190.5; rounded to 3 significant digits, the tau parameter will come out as 1.13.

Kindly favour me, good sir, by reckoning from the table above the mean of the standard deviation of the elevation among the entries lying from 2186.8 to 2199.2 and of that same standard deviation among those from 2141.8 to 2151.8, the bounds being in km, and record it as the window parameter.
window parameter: 0.07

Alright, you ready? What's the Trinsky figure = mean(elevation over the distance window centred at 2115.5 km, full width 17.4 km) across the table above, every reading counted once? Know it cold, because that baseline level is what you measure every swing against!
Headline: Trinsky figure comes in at 2.4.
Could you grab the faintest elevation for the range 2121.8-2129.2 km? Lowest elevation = 1.76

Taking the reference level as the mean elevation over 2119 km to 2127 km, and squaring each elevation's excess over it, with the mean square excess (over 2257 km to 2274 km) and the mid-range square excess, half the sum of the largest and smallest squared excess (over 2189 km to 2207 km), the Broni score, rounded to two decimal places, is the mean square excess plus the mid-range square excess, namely 0.18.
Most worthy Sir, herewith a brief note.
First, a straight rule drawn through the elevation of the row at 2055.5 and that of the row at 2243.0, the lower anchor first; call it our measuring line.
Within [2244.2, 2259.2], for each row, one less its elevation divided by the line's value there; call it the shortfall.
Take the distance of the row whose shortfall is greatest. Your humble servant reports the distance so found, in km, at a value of 2245.5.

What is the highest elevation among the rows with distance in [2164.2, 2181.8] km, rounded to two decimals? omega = 2.87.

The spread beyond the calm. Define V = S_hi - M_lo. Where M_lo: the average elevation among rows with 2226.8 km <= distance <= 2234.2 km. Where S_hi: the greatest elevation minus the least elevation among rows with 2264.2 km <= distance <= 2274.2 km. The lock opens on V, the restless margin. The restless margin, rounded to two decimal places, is -1.78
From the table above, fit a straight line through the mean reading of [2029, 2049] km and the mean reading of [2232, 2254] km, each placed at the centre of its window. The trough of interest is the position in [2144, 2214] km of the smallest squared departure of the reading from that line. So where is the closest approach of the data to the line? 2148.0 km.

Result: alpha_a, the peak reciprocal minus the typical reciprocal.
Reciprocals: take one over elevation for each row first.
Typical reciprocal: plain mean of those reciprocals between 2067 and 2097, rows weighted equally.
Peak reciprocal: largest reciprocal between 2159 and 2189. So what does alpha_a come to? 0.05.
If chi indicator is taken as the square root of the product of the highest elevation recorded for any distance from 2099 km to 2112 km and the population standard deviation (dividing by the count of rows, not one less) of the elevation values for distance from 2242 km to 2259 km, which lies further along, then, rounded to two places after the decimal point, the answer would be 0.60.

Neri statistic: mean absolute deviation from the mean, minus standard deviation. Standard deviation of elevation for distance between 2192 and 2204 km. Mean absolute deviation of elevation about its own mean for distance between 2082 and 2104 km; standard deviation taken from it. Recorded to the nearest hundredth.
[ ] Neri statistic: 0.05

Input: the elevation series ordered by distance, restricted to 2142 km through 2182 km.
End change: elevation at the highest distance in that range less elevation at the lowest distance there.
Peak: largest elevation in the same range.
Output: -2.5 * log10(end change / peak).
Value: 2.6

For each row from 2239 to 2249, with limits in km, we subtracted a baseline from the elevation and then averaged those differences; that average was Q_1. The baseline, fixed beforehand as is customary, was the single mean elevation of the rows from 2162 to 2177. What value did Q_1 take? -1.0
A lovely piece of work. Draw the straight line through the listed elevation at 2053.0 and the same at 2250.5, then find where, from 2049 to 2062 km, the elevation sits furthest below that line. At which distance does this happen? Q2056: 2055.5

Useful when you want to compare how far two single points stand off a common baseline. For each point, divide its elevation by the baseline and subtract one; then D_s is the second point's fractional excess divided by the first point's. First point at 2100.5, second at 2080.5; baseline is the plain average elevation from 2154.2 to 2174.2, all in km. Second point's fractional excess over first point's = -2.0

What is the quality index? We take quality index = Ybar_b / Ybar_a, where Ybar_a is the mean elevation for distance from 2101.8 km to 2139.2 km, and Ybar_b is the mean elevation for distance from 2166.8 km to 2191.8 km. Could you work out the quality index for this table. 1.30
